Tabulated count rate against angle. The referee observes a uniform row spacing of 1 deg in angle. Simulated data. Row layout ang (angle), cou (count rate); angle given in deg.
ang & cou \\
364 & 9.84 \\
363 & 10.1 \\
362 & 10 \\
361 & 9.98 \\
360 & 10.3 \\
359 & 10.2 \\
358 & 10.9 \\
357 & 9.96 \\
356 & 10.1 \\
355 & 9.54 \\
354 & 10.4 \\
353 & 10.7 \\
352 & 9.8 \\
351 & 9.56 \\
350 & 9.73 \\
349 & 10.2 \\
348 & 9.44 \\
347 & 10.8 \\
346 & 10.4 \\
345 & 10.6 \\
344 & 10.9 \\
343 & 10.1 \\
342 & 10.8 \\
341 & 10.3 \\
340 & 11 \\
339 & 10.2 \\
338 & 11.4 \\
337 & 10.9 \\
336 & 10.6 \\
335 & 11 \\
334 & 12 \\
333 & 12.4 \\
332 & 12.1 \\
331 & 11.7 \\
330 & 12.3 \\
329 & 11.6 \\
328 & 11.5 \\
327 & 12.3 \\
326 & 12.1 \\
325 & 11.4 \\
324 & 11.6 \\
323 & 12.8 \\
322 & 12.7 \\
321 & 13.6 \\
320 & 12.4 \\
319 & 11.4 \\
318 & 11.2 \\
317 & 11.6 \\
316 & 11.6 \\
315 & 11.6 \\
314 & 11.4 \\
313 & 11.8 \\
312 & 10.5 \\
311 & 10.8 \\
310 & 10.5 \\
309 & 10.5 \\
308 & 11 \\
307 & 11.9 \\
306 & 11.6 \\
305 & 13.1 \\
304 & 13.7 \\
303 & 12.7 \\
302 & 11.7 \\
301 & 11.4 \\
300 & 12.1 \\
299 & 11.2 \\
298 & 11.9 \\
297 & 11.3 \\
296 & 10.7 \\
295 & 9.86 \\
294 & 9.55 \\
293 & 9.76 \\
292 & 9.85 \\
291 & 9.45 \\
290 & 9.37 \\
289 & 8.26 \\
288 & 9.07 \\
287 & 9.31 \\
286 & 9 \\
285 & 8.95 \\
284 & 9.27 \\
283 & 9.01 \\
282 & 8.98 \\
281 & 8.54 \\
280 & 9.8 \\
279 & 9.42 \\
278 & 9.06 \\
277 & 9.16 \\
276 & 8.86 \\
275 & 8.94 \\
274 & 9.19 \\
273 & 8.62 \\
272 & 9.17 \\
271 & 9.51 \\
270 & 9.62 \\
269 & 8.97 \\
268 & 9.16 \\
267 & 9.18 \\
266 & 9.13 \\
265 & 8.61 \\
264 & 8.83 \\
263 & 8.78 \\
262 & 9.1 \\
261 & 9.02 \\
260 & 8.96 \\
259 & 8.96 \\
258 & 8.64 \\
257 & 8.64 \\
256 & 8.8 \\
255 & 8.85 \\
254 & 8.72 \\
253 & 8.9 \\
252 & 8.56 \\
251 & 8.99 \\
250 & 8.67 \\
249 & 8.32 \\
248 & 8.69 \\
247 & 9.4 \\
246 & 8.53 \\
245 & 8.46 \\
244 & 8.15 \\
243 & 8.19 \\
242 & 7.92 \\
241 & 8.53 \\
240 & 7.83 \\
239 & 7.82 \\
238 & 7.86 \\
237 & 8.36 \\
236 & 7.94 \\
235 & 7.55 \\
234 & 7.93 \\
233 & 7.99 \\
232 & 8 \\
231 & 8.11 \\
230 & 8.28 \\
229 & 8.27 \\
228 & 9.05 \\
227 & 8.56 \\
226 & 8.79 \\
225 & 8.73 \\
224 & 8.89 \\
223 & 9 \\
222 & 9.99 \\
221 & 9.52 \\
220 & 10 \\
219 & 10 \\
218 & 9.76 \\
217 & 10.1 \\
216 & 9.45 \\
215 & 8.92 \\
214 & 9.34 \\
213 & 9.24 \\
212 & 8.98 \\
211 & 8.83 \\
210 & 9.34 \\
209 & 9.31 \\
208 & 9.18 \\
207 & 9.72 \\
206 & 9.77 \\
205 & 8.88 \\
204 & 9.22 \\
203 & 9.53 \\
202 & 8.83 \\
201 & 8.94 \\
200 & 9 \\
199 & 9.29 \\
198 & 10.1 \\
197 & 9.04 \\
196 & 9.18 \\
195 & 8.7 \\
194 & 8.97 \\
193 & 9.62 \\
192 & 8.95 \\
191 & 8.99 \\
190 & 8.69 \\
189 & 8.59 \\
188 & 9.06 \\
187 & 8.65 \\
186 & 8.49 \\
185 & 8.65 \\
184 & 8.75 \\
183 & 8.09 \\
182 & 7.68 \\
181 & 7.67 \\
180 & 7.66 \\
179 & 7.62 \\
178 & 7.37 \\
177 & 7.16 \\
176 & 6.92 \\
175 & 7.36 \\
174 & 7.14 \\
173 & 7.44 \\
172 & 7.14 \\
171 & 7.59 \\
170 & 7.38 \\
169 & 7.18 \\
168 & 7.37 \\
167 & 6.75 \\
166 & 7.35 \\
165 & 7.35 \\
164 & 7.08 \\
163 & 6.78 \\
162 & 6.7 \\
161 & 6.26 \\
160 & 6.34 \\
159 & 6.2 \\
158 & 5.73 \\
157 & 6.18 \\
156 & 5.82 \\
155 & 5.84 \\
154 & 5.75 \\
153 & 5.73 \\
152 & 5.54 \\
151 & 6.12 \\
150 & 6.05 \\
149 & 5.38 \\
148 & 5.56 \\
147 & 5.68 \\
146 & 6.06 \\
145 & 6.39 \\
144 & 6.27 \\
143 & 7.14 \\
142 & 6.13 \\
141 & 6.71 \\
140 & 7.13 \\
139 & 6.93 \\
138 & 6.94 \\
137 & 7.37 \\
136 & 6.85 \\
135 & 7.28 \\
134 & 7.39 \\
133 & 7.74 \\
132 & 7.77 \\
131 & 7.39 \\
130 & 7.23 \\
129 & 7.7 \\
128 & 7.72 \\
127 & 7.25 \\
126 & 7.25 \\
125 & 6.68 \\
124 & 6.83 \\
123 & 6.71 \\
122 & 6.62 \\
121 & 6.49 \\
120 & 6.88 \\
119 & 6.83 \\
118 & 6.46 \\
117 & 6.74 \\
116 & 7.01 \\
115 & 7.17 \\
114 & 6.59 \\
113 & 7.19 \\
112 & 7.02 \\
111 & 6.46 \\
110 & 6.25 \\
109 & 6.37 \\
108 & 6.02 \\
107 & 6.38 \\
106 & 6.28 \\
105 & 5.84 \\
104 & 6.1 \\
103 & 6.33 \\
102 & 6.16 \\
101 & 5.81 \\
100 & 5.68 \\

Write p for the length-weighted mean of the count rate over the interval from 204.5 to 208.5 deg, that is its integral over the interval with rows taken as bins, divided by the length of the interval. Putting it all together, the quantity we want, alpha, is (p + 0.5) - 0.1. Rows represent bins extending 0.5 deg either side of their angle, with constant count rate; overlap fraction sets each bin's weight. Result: 9.8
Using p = 9.4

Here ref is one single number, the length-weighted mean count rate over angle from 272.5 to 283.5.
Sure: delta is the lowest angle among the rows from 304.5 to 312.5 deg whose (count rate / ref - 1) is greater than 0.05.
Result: 305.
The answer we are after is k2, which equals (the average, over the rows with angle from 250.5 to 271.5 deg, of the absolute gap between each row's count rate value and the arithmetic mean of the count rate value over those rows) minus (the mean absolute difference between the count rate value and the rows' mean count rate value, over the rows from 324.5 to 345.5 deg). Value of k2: -0.42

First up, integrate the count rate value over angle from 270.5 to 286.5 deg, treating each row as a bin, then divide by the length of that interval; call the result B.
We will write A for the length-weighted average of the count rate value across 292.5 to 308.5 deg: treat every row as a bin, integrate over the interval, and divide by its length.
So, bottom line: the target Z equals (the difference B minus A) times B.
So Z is -22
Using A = 11.5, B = 9.1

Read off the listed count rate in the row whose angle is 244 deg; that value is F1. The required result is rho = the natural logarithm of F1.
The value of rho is 2.10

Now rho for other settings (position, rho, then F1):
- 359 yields 2.32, 10.2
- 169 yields 1.97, 7.18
